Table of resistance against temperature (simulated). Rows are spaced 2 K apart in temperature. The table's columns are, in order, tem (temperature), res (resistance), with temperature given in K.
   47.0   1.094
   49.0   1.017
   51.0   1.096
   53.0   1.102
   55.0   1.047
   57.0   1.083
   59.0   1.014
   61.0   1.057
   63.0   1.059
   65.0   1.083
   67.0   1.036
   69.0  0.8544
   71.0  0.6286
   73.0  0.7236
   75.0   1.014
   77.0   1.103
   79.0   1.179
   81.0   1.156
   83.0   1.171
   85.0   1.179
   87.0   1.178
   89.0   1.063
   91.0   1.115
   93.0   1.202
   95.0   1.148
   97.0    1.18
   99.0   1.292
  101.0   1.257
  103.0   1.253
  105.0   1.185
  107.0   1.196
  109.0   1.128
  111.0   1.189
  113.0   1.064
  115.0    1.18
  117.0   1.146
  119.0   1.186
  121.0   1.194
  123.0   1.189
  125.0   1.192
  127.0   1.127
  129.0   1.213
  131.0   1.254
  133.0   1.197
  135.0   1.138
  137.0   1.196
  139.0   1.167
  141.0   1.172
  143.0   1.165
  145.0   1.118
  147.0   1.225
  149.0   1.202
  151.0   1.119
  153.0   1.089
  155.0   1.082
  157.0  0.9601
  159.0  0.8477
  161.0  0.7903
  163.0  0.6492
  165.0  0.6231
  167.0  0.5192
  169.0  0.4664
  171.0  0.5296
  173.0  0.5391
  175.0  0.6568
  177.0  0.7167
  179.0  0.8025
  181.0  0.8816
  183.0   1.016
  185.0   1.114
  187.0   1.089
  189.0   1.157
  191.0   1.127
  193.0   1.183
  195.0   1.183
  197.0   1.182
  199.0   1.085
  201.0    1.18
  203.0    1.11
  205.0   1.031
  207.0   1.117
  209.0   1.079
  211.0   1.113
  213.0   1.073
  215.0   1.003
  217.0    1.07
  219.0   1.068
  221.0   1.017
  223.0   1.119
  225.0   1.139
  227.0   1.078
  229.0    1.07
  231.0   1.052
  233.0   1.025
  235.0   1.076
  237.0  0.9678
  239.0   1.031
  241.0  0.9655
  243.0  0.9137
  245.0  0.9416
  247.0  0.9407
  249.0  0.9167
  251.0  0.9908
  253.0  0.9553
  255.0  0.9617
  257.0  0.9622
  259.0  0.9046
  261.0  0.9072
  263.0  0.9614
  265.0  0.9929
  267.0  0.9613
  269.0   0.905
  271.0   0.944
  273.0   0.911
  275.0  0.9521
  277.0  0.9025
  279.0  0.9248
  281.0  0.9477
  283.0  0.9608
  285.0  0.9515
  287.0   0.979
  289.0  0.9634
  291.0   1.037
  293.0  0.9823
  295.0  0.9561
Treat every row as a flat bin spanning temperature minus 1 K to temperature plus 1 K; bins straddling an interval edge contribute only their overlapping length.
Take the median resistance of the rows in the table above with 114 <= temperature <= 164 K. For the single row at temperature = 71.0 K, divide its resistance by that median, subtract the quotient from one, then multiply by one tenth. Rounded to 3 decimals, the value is 0.046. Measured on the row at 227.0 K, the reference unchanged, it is 0.008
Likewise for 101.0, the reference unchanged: -0.008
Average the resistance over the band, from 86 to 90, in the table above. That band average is 1.12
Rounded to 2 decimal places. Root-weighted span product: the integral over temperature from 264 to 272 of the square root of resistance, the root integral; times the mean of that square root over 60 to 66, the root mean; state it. 8.05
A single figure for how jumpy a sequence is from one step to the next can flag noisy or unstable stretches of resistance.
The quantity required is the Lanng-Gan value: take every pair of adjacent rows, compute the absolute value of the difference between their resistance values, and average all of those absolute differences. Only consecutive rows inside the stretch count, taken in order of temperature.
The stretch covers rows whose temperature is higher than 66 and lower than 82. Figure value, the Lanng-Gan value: 0.140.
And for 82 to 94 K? 0.053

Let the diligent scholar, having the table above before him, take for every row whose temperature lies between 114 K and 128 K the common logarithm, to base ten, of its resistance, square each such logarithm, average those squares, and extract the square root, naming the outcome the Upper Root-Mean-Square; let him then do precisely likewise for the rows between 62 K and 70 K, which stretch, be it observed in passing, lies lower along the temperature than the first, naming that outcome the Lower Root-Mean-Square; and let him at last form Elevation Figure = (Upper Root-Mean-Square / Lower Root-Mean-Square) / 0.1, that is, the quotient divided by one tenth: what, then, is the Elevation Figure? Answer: 17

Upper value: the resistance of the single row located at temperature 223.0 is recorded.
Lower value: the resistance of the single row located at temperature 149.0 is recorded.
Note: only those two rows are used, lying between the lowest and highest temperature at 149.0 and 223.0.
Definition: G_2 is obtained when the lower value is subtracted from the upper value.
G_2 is -0.08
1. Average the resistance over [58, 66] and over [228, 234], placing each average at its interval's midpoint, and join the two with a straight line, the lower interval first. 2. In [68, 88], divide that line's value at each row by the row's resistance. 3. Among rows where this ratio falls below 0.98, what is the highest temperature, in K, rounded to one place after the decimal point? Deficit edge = 87.0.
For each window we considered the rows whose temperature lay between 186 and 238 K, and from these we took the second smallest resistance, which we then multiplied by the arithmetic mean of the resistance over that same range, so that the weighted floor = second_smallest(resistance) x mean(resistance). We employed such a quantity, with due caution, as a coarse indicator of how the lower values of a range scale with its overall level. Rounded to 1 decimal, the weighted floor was 1.1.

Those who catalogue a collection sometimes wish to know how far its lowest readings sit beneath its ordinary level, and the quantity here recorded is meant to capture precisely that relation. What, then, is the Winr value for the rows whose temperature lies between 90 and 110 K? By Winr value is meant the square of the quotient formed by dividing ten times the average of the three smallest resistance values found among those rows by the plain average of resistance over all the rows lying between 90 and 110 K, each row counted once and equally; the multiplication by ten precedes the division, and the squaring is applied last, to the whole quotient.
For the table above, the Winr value 89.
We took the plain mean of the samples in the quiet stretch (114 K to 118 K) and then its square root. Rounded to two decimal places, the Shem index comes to 1.08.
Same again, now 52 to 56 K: 1.04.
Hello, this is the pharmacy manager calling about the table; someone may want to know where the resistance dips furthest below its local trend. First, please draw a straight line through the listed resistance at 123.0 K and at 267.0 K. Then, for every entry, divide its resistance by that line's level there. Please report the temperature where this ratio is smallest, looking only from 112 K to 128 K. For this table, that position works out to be 113.0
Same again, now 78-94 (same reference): 89.0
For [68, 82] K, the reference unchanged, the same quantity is 71.0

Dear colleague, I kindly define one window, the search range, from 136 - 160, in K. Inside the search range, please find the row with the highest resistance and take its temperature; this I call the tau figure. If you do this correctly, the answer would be 147.0 K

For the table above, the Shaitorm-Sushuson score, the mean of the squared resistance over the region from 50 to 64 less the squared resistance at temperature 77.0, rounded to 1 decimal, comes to -0.1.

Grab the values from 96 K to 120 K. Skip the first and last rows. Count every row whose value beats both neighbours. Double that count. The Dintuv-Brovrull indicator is 8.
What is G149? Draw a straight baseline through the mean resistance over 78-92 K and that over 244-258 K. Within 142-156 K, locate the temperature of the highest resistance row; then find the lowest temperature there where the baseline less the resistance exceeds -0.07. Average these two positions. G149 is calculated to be 146 K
